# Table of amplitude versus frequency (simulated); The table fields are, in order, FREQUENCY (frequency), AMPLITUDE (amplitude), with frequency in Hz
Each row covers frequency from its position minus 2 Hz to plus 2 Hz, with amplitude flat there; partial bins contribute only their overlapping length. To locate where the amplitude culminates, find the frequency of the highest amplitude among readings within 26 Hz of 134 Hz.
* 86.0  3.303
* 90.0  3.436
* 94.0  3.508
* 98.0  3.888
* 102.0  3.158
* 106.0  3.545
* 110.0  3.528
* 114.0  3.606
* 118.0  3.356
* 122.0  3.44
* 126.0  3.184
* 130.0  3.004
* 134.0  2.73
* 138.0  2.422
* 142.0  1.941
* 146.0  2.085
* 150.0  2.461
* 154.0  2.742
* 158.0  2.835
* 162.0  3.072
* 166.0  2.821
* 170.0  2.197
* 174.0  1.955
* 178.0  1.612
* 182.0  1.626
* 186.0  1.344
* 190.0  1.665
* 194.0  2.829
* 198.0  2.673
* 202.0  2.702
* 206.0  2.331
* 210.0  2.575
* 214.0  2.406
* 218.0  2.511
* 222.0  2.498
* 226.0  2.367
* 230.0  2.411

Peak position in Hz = 114.0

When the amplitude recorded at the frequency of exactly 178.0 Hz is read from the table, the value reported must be 1.612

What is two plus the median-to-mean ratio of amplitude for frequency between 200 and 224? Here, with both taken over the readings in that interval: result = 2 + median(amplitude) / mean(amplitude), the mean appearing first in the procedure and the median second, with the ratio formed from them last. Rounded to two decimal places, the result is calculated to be 3.00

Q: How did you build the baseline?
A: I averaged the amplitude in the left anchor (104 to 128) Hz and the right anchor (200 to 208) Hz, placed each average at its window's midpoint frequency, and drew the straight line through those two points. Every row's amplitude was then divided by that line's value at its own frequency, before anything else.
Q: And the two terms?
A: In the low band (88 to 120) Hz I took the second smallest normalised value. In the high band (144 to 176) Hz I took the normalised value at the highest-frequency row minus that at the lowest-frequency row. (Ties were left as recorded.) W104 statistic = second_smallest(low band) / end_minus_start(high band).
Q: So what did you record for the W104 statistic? 39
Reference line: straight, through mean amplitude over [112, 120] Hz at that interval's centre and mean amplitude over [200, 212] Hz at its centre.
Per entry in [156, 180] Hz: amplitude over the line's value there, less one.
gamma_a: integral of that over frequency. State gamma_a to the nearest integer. -4 Hz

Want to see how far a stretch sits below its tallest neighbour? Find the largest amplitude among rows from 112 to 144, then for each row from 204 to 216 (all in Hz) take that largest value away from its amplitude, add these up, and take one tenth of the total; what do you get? -0.4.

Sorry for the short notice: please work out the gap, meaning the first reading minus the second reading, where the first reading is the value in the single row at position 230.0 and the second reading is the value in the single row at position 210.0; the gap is -0.16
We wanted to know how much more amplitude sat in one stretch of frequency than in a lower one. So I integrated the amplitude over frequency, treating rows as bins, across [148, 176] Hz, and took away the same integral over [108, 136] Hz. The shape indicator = -19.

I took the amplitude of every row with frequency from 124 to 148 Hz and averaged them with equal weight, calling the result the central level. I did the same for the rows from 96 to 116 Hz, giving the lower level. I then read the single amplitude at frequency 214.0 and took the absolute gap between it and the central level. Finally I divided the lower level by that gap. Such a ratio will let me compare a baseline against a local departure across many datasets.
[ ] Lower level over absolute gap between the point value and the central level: 23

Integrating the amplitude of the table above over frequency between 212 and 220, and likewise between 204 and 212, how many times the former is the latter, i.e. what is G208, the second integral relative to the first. 1.0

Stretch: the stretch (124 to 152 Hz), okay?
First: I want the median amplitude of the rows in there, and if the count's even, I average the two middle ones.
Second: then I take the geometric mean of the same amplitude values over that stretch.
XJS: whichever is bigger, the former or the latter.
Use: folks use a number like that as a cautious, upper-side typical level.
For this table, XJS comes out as 2.5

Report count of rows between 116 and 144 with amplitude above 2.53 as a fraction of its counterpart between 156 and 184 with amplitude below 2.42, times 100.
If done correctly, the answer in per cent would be 125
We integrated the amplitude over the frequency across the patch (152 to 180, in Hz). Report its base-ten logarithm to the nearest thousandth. 1.838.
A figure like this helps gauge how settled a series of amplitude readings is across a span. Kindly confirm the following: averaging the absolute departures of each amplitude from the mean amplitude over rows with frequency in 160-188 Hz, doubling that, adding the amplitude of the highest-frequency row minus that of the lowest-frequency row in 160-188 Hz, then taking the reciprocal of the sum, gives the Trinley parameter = -1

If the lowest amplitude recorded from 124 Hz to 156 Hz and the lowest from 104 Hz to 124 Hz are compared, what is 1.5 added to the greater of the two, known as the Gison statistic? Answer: 4.9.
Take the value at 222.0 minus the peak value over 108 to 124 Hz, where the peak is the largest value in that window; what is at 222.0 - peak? -1.1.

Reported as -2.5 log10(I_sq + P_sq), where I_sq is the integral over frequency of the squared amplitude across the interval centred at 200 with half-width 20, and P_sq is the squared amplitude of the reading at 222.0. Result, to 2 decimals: -5.86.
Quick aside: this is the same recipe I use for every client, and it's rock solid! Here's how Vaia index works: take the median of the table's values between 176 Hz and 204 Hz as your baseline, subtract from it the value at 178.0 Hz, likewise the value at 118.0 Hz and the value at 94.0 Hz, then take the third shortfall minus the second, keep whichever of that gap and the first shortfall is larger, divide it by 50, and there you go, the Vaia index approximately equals 0.0011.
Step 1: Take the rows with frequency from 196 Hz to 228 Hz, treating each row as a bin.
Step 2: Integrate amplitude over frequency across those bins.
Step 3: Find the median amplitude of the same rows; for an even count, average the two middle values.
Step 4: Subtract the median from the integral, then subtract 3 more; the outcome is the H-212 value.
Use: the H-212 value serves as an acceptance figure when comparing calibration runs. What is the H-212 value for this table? 75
